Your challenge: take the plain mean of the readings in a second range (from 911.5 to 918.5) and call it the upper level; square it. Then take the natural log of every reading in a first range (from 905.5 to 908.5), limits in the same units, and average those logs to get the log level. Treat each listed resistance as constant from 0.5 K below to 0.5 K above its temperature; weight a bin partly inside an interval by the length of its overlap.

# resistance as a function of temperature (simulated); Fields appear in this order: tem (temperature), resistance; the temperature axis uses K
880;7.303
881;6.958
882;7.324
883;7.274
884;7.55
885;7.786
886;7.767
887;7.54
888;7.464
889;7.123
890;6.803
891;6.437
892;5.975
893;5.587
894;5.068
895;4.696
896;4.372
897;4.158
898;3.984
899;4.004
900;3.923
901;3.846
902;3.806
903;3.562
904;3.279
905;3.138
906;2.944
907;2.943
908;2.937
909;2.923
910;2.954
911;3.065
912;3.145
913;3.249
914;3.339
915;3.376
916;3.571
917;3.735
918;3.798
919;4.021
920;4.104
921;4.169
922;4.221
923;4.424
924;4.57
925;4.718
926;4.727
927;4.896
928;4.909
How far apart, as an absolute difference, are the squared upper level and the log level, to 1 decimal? 10.9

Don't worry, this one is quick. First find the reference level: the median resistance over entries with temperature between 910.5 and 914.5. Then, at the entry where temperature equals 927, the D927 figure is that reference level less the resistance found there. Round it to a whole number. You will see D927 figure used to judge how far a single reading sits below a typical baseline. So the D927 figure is -2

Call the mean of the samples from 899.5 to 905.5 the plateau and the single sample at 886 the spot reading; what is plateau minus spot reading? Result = -4.2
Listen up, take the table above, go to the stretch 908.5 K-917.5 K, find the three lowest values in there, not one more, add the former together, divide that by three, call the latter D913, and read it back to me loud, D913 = 2.98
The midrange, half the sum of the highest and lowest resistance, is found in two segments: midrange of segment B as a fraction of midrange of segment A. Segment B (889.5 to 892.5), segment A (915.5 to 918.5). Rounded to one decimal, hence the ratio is 1.7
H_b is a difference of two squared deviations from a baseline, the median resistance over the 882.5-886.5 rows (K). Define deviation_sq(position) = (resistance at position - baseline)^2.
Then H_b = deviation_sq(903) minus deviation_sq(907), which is -5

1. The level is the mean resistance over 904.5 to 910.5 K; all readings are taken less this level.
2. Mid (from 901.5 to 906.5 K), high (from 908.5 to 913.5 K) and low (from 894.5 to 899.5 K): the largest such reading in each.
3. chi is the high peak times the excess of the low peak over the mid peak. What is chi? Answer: 0.2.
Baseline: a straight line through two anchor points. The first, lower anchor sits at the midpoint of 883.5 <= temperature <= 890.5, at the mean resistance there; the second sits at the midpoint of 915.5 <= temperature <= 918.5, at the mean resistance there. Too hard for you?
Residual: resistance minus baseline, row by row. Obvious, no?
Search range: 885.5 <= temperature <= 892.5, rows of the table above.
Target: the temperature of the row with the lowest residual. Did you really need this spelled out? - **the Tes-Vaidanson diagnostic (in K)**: 892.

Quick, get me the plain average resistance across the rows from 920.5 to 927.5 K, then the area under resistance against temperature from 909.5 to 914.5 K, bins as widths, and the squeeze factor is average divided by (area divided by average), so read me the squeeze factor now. 1.3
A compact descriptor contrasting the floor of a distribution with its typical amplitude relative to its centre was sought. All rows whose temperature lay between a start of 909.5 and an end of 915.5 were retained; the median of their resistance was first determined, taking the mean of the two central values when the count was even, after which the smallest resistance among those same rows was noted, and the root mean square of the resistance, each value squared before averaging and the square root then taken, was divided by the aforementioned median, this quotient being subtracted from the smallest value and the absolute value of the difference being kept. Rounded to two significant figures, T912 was 2.0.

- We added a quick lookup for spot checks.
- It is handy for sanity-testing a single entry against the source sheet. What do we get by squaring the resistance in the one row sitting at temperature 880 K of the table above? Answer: 53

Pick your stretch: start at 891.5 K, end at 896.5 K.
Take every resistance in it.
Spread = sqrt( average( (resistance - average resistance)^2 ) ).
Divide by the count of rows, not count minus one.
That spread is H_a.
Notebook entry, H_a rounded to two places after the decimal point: 0.58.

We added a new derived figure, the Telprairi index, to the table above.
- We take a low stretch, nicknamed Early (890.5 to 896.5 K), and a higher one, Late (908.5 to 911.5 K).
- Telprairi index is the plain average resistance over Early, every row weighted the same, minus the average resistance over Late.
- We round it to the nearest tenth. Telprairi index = 2.4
